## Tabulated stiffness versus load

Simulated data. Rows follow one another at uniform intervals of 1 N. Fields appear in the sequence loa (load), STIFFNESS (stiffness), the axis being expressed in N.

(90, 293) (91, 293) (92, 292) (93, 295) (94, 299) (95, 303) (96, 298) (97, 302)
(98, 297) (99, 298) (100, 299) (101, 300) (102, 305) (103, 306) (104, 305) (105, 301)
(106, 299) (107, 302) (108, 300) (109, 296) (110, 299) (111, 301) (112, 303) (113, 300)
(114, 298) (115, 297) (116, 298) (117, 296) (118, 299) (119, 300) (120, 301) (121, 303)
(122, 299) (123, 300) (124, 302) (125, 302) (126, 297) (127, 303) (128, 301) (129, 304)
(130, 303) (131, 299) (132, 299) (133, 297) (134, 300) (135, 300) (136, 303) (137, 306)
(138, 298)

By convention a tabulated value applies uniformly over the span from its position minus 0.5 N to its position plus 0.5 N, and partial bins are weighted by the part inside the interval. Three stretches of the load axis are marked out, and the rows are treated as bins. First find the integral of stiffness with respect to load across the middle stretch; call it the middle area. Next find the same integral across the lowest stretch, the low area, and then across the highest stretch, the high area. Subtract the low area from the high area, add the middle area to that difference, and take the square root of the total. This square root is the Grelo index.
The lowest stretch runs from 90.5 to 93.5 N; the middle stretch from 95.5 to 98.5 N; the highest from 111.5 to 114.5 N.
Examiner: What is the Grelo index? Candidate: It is 30.3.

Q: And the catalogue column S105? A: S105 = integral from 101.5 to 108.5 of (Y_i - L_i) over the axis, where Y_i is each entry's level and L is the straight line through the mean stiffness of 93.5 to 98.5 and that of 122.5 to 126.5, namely 18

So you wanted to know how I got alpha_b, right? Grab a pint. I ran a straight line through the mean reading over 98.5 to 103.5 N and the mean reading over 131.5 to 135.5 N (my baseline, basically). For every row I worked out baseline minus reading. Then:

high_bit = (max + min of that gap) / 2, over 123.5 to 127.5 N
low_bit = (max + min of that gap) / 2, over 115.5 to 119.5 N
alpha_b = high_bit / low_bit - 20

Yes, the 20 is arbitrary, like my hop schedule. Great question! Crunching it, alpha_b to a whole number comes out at -20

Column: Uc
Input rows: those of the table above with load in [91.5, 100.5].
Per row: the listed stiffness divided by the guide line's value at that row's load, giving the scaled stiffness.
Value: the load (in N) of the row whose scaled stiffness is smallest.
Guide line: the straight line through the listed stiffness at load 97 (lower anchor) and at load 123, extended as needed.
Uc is 92 N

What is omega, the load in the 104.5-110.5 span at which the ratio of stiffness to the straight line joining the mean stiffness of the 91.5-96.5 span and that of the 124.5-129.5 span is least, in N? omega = 109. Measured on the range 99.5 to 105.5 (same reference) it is 100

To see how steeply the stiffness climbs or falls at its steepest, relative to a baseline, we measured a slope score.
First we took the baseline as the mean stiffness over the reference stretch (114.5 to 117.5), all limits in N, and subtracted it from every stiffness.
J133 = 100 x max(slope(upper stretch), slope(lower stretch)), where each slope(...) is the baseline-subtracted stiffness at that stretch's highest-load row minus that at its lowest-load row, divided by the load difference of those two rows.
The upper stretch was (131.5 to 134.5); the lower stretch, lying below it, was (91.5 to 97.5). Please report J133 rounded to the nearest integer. 200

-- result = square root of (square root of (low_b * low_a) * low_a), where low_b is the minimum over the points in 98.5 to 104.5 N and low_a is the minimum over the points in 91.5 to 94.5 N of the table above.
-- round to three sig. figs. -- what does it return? 293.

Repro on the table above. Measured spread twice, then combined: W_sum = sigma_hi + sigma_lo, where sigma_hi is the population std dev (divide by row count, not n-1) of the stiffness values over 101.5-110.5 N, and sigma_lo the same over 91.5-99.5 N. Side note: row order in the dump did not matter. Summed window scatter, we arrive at 6.5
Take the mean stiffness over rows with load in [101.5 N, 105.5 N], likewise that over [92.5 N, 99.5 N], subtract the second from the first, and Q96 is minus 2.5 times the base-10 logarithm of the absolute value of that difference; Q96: -1.8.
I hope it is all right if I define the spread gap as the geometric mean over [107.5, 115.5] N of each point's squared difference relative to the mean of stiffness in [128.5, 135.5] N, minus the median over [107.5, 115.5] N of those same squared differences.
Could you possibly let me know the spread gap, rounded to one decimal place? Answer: -1.8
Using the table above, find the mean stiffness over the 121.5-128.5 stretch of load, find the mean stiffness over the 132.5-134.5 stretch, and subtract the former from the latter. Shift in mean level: -2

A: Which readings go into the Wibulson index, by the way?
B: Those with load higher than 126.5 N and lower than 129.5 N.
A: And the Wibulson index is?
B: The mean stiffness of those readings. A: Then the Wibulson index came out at 303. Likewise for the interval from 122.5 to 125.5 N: 301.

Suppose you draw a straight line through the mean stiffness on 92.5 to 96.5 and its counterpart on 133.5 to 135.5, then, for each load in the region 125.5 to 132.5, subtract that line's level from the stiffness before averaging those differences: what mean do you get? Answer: 1.03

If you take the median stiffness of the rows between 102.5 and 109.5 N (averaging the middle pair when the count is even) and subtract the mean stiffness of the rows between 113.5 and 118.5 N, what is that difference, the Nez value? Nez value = 3.4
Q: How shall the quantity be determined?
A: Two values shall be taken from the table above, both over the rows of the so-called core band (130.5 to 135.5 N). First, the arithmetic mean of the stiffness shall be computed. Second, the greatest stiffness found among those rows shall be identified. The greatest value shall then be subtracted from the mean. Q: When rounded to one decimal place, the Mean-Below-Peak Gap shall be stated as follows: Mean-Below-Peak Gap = -1.0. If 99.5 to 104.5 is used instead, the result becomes -3.0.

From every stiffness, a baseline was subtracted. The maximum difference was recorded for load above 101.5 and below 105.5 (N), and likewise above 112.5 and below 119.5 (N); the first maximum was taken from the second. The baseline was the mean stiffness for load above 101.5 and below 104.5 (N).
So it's -6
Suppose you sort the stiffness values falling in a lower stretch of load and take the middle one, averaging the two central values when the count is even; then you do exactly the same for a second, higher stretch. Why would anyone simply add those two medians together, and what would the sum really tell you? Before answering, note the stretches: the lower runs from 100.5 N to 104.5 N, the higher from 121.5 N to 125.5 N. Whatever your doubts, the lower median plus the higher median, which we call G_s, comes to 606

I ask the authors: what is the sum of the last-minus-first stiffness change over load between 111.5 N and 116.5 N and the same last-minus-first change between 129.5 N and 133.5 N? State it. -11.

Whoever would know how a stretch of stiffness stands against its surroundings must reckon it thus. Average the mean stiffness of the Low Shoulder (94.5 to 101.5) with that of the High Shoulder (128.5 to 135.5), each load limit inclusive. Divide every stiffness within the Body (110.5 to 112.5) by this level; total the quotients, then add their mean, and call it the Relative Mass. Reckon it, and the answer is 3.02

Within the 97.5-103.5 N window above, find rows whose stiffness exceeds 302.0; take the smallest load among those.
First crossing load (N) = 102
